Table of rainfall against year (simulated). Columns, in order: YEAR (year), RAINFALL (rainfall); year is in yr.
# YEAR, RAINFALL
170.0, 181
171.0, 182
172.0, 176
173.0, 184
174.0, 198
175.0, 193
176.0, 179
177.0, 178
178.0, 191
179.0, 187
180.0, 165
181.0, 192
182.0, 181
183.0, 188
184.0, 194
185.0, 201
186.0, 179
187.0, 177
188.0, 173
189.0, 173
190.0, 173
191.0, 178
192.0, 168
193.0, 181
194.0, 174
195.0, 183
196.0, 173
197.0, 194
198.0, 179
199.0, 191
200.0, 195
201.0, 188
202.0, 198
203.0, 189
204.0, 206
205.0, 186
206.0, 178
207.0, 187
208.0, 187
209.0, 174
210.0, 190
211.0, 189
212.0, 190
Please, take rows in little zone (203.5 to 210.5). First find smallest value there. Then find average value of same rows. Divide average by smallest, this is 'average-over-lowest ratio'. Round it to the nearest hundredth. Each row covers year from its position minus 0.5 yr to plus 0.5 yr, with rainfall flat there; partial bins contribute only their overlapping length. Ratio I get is 1.07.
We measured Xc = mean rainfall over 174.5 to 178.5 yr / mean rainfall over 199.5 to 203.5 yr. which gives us 0.962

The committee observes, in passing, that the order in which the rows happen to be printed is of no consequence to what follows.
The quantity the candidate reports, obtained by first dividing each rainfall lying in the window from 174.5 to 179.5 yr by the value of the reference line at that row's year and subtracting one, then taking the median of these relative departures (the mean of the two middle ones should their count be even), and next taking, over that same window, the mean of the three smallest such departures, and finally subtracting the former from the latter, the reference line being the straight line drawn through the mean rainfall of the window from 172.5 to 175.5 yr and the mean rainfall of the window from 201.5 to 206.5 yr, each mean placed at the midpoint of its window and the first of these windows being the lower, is -0.030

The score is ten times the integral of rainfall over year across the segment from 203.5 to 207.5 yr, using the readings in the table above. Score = 7570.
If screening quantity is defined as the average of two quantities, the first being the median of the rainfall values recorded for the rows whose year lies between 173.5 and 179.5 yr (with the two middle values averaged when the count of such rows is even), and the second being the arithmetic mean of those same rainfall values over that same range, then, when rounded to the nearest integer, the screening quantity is 188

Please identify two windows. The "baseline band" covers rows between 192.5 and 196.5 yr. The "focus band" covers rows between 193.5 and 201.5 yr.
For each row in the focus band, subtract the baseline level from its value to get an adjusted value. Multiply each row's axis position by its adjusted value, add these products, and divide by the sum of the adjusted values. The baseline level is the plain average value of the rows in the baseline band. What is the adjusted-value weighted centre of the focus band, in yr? 199.3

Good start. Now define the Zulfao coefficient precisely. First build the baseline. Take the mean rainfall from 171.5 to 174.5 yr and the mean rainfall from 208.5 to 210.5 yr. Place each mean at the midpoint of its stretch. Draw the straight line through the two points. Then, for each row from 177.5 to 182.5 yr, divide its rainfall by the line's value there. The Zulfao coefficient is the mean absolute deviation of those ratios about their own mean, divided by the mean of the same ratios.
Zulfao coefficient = 0.044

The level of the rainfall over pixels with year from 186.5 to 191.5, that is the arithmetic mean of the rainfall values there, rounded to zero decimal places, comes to 175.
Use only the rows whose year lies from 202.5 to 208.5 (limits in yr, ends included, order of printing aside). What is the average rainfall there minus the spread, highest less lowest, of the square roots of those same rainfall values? 188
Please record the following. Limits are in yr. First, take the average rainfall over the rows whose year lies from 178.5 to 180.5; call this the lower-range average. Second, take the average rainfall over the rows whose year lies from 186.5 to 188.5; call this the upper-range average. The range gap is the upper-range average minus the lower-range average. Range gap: -1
